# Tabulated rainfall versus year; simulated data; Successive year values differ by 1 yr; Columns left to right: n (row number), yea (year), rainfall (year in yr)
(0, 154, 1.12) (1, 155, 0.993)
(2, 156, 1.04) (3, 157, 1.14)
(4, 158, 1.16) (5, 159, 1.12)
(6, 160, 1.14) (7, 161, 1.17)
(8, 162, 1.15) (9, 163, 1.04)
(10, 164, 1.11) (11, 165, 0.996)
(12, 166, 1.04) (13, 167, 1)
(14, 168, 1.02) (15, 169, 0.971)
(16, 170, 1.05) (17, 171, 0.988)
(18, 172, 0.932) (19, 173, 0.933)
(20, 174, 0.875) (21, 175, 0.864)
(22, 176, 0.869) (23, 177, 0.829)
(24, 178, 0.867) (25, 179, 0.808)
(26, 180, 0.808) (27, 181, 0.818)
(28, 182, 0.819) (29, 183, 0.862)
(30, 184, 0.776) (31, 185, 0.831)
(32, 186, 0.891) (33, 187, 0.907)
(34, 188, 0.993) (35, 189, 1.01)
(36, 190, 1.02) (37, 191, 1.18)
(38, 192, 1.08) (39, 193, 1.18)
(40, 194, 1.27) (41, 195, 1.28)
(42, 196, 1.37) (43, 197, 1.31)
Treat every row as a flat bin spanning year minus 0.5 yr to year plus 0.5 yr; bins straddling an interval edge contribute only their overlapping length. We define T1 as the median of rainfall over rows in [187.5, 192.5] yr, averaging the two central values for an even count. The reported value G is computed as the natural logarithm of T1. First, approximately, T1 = 1.02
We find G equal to 0.02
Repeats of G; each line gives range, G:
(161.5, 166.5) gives 0.04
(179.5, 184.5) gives -0.20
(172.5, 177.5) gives -0.14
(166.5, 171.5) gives 0.00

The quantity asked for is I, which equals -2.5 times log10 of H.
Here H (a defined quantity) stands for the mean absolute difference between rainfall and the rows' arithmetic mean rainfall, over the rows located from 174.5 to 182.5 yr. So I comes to 4.07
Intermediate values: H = 0.02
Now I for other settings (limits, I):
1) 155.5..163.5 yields 3.49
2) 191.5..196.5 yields 2.68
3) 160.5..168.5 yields 3.09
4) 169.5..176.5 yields 3.21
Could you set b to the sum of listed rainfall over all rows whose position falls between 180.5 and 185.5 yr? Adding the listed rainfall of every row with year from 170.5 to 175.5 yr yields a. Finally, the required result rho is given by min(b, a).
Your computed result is 4.1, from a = 4.6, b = 4.11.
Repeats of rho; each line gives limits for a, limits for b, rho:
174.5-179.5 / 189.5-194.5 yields 4.2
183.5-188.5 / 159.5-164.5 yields 4.4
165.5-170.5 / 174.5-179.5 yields 4.2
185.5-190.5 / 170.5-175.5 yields 4.6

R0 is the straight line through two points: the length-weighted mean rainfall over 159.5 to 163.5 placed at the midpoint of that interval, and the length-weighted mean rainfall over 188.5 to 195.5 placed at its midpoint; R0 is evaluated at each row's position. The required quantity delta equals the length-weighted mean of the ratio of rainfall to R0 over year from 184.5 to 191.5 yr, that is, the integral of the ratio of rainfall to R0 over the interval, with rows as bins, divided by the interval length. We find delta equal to 0.85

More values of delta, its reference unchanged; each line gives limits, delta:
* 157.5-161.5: 1.02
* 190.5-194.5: 1.03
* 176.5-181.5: 0.73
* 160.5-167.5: 0.95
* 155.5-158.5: 0.99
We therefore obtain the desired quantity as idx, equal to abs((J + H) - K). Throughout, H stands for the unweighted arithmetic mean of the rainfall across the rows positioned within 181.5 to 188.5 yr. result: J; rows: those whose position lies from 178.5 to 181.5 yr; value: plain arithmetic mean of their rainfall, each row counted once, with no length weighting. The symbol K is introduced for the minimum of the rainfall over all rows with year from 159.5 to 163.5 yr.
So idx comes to 0.64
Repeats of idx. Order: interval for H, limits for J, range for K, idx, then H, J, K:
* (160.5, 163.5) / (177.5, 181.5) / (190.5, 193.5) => 0.87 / 1.12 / 0.83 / 1.08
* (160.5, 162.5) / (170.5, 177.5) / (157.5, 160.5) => 0.94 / 1.16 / 0.90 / 1.12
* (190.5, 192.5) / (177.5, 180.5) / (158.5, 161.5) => 0.84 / 1.13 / 0.83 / 1.12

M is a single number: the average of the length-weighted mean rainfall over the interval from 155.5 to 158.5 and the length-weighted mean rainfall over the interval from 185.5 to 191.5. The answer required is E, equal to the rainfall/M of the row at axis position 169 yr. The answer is 0.92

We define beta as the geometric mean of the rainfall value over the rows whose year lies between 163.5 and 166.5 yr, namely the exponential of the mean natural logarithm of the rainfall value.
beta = 1.05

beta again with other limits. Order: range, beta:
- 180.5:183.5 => 0.83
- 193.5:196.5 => 1.31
